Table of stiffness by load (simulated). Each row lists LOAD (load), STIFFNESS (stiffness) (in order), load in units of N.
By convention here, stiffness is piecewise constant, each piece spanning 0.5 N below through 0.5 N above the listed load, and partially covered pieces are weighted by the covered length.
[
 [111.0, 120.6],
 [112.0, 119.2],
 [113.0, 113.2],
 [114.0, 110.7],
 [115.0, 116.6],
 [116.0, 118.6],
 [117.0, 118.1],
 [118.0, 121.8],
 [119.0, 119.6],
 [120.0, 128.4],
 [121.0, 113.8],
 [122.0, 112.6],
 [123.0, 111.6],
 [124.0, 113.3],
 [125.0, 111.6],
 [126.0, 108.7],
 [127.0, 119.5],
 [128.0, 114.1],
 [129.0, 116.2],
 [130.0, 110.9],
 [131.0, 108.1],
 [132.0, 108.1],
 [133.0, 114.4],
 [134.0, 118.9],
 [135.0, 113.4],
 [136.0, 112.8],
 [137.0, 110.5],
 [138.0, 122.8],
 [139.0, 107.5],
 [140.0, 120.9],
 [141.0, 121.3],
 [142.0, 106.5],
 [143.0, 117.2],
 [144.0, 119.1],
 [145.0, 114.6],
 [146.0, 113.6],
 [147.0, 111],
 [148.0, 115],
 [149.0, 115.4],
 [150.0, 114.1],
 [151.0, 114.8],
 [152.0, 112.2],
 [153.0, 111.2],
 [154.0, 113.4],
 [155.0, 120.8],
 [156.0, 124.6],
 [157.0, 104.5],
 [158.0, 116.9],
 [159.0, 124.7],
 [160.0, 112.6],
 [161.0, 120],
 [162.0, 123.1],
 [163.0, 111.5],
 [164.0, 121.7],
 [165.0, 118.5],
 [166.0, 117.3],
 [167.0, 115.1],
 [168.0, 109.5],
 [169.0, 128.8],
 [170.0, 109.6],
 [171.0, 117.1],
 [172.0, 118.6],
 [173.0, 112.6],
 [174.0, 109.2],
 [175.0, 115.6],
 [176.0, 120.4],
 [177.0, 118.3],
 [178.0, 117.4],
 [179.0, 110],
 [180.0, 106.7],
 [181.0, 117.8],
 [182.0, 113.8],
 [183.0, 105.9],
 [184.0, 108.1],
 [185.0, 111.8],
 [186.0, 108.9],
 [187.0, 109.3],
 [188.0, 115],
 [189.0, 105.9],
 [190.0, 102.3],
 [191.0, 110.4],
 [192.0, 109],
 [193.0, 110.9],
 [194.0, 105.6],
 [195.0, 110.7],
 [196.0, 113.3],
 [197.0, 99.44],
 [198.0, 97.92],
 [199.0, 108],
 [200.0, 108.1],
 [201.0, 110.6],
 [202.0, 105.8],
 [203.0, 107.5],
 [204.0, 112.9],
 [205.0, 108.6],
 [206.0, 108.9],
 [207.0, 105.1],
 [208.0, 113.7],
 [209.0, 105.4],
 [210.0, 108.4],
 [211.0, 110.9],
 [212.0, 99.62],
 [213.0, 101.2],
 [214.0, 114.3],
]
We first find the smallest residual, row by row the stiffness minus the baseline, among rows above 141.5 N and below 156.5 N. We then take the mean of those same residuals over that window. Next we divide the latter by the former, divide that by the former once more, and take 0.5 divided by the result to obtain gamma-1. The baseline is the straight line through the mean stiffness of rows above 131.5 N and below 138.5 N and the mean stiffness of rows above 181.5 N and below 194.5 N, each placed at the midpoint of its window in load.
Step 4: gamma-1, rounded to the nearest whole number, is 14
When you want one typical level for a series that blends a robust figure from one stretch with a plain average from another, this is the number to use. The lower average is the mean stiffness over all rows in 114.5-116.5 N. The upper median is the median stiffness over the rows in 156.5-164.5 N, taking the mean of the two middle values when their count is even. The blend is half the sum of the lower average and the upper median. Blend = 118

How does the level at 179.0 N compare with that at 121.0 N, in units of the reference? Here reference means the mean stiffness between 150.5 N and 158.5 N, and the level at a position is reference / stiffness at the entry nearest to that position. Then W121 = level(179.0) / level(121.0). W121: 1.03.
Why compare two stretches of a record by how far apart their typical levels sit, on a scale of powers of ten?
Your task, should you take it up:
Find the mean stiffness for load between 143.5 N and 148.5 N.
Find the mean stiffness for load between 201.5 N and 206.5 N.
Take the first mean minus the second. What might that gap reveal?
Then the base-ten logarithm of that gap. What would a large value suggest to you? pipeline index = 0.77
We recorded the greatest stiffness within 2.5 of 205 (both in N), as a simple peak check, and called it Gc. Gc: 112.9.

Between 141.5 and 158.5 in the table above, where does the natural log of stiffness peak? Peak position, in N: 156.0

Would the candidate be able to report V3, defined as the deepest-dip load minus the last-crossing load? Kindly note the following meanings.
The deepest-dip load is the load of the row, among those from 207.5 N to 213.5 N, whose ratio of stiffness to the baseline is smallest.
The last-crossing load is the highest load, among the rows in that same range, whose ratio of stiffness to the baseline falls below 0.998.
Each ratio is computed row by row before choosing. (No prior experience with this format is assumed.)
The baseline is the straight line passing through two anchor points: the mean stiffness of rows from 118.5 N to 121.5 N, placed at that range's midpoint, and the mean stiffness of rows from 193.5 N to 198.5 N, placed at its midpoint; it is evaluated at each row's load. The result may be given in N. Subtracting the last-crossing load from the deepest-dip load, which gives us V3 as -1 N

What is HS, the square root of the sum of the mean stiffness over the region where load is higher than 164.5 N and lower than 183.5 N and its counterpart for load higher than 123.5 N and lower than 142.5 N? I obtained 15.1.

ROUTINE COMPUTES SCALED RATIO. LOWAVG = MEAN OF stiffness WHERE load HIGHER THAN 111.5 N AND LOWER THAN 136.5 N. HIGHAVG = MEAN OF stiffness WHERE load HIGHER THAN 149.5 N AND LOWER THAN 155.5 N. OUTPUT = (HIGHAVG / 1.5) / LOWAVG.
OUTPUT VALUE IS 0.663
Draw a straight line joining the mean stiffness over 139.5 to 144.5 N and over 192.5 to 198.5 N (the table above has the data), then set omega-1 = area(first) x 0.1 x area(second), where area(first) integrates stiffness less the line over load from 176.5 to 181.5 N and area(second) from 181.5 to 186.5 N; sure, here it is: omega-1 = 12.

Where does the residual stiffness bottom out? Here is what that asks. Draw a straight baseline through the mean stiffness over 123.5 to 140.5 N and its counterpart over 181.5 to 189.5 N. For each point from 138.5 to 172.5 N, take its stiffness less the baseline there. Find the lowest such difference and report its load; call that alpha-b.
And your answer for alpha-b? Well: 157.0 N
